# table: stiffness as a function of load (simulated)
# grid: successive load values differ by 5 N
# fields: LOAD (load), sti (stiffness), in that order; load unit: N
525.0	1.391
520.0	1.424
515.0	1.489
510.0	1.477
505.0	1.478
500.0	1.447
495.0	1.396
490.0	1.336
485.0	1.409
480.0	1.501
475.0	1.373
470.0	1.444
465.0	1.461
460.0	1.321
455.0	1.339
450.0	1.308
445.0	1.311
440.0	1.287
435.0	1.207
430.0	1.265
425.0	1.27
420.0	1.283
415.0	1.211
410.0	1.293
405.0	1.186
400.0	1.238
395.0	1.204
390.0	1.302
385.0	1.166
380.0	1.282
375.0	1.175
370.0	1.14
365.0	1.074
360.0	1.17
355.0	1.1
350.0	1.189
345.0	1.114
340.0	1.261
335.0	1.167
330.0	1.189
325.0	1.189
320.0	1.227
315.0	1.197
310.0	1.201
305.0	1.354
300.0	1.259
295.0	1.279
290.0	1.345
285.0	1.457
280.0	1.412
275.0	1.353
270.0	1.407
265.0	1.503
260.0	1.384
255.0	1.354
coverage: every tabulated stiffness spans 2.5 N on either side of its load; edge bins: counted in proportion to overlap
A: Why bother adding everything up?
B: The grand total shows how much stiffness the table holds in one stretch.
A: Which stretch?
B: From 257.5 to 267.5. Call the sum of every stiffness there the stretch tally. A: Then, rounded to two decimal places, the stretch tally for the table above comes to 2.89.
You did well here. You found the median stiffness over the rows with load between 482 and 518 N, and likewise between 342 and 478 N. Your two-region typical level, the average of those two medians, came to 1.356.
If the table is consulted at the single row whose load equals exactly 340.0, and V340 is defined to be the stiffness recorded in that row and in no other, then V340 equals 1.261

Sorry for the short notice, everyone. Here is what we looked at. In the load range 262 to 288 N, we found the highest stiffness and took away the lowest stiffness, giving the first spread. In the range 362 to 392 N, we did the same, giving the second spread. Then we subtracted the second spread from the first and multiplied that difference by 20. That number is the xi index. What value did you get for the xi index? -1.6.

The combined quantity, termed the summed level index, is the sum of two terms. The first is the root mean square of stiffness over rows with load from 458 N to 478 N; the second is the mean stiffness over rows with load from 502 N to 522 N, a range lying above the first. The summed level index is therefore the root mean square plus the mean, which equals 2.87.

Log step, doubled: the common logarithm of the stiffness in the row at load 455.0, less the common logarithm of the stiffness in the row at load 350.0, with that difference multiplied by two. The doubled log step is 0.10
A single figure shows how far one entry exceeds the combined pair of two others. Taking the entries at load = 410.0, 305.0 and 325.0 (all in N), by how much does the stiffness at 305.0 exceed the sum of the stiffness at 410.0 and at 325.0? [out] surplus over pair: -1.13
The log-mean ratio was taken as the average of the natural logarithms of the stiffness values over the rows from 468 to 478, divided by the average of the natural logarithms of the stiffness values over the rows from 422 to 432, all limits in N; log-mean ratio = 1.4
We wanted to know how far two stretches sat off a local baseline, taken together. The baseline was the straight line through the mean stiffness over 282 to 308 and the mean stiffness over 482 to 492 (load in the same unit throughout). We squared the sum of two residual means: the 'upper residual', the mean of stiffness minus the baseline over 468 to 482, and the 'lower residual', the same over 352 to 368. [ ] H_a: 0.03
